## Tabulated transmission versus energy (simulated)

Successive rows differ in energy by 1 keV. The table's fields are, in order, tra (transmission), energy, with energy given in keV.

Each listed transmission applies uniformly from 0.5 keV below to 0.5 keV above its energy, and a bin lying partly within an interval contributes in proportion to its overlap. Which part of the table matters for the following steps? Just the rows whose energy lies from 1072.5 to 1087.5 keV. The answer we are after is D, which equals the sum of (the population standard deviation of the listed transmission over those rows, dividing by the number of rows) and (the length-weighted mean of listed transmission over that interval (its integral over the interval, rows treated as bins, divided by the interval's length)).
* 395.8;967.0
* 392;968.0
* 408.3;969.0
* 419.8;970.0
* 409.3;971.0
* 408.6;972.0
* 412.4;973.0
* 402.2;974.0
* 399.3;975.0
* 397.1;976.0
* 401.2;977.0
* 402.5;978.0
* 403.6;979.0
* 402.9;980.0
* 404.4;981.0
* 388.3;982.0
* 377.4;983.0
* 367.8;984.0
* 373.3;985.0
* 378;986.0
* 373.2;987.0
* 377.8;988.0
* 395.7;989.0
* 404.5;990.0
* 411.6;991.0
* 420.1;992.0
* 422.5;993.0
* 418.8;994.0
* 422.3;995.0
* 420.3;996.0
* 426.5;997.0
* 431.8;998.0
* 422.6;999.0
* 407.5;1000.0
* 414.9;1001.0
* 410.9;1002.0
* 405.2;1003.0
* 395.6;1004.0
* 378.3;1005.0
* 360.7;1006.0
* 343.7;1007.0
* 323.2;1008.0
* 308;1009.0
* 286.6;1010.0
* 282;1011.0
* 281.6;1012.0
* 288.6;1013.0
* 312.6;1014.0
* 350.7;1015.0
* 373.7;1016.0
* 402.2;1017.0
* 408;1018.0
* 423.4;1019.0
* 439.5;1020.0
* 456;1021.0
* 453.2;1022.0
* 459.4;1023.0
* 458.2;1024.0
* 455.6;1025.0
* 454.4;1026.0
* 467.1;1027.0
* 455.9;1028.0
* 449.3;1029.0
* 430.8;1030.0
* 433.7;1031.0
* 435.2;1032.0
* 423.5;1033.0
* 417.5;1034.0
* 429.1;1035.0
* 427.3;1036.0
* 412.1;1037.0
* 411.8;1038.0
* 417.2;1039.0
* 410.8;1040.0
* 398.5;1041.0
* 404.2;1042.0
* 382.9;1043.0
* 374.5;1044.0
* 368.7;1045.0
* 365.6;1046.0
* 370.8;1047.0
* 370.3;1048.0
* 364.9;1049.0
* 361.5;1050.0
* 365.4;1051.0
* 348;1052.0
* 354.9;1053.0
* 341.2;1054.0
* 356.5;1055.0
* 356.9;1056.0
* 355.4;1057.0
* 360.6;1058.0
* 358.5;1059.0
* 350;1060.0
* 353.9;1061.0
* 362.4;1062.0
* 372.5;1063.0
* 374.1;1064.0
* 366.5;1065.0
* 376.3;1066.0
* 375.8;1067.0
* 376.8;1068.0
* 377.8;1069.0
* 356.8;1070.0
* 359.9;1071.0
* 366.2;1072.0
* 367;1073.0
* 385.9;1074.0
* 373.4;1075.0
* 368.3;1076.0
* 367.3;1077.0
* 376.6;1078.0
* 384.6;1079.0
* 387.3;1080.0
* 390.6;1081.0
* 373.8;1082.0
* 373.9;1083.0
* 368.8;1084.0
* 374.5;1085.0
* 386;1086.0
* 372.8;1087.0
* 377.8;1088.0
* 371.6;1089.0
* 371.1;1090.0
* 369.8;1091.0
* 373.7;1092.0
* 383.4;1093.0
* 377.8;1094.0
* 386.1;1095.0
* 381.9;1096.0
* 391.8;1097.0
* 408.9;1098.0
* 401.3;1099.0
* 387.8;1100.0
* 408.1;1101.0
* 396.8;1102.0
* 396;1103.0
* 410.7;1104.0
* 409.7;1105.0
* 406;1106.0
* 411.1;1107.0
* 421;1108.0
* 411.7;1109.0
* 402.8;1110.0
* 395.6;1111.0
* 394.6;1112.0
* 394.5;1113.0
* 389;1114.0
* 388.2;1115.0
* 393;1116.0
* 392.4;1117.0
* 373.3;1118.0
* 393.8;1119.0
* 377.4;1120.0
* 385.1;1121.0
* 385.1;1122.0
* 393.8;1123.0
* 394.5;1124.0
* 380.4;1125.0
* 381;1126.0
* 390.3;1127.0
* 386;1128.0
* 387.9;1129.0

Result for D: 384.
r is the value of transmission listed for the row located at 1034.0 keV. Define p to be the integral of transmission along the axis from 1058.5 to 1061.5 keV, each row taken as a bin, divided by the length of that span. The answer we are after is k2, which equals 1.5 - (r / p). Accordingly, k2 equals 0.321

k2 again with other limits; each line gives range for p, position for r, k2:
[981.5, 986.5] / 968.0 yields 0.460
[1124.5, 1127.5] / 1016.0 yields 0.527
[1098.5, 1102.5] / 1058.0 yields 0.595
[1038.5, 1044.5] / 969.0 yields 0.474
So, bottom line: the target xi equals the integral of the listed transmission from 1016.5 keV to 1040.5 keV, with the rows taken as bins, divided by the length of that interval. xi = 435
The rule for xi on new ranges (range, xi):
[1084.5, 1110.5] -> 392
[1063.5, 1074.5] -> 371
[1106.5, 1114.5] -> 403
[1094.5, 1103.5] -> 395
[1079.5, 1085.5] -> 378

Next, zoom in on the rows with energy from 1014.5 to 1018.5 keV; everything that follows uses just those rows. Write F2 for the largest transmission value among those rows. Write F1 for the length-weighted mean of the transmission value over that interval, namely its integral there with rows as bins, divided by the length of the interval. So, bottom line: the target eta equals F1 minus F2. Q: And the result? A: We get -24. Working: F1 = 384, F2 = 408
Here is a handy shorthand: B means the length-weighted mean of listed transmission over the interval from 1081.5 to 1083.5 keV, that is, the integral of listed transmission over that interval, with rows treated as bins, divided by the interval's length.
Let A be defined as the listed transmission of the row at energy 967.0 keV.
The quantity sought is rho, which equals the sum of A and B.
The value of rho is 770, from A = 395.8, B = 374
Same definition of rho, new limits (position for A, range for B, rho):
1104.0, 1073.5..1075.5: 790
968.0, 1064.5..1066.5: 763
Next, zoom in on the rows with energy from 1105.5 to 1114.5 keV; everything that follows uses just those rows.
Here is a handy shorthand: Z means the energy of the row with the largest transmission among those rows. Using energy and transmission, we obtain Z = 1108.0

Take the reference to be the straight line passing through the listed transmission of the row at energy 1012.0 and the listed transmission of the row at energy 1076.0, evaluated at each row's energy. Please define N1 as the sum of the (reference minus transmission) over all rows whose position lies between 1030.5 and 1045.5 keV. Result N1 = -1395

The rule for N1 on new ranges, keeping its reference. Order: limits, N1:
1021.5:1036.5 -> -2081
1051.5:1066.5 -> -209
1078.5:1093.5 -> 68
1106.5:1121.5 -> 373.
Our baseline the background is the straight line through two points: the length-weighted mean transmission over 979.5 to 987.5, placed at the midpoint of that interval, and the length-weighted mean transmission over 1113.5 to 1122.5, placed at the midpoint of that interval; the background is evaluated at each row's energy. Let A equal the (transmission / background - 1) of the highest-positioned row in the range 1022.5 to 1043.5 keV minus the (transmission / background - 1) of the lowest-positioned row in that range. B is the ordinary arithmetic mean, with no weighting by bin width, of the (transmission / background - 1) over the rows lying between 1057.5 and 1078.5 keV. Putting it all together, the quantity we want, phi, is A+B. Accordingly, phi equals -0.25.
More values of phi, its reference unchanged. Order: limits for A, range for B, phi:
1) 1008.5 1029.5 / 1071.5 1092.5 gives 0.34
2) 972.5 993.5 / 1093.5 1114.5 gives 0.06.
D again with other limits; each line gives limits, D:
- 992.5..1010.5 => 433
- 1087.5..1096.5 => 383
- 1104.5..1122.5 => 408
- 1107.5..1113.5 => 413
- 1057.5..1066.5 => 373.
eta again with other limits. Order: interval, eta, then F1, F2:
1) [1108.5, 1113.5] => -12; 400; 411.7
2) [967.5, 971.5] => -12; 407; 419.8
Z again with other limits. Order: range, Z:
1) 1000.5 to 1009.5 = 1001.0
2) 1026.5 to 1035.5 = 1027.0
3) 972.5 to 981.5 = 973.0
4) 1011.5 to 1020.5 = 1020.0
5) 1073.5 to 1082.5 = 1081.0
